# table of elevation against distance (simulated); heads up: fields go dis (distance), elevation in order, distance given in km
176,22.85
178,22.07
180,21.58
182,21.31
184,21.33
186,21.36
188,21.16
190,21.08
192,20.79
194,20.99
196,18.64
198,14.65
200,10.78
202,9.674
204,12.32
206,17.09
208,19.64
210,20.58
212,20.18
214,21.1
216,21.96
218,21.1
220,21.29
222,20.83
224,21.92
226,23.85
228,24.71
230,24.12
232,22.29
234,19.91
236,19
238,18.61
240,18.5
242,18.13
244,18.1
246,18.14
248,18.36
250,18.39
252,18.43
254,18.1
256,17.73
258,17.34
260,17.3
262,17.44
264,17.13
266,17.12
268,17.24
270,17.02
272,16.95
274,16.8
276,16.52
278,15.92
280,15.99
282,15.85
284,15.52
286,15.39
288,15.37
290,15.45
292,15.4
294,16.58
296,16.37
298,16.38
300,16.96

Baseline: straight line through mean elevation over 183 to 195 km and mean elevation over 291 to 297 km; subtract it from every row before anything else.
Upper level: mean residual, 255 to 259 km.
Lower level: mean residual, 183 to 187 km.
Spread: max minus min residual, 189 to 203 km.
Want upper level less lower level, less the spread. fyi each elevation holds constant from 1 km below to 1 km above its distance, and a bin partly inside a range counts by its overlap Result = -11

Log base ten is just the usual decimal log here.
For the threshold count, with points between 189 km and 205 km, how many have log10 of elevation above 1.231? 4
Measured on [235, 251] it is 8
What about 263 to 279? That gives 3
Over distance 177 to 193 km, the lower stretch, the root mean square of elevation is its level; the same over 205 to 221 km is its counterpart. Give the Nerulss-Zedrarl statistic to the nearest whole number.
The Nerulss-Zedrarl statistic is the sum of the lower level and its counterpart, 42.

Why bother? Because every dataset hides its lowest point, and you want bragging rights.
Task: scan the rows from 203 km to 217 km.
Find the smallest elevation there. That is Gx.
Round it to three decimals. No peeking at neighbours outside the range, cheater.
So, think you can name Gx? 12.320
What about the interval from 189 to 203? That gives 9.674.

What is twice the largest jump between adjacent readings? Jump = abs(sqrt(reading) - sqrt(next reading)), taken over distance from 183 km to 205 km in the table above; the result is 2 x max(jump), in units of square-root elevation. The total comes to 1.1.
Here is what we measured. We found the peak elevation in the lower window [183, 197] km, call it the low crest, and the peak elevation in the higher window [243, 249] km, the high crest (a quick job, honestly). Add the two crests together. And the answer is 39.7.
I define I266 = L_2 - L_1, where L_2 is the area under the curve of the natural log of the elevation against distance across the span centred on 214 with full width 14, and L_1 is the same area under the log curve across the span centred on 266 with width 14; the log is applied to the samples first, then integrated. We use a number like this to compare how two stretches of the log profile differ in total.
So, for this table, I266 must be 3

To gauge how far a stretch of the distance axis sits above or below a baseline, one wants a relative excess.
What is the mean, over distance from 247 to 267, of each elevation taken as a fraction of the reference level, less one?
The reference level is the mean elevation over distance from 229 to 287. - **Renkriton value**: -0.006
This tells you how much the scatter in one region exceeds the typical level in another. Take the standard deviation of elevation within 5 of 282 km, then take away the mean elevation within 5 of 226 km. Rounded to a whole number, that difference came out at -23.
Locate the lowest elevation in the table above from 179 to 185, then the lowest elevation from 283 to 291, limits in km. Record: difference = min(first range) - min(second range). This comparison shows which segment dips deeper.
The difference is 5.9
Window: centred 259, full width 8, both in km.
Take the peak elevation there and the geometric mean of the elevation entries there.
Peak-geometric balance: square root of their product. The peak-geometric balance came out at 17.6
